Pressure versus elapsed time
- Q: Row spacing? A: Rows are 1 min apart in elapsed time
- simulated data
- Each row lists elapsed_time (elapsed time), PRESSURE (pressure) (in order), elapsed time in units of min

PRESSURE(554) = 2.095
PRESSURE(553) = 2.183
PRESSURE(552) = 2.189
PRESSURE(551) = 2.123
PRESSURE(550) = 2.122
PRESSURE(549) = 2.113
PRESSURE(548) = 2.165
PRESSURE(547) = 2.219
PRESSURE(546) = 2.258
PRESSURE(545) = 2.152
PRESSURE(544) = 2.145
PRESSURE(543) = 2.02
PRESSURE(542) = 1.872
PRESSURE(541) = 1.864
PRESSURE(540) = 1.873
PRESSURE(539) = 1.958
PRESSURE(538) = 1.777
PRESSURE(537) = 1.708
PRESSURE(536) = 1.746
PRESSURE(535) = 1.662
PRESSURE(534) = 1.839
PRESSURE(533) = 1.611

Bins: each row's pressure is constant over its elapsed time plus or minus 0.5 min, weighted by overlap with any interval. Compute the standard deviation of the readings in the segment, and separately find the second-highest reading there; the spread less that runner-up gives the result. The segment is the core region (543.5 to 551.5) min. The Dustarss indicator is -2.17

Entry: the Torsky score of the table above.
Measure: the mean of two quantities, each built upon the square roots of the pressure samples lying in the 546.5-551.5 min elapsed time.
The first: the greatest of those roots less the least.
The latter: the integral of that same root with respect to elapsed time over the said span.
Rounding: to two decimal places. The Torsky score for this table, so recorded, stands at 3.68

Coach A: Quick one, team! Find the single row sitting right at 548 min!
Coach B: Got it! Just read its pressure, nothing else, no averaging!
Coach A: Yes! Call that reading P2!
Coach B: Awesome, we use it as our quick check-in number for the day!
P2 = 2.165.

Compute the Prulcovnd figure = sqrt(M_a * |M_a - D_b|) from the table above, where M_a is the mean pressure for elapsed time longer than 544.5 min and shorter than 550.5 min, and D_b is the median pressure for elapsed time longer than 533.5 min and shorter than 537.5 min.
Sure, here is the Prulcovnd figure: 0.98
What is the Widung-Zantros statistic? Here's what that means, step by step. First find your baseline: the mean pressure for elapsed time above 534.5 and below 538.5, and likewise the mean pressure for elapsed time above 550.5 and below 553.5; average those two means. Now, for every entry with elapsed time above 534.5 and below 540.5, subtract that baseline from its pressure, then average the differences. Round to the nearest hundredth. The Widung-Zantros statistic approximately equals -0.16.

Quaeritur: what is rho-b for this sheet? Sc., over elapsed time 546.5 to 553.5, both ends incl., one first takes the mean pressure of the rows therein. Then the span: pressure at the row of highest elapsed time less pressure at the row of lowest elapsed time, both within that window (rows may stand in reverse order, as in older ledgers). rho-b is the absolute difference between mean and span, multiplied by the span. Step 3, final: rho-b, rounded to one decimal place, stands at -0.1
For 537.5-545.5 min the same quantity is 0.6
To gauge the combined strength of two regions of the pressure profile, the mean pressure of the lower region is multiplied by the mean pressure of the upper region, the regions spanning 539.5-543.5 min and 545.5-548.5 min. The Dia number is 4.22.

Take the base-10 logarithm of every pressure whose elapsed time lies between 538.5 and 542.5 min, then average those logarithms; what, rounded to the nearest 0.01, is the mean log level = 0.28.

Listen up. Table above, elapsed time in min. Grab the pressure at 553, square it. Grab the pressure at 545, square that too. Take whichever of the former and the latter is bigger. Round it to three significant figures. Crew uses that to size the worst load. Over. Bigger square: 4.77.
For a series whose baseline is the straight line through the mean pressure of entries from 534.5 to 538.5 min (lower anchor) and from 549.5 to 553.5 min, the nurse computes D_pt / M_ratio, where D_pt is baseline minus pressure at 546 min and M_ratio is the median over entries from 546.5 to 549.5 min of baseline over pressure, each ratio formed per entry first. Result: -0.28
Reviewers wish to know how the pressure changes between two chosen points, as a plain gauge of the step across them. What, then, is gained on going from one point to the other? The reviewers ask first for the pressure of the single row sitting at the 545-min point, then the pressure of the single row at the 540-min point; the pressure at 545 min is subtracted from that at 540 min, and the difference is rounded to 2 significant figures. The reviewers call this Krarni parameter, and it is -0.28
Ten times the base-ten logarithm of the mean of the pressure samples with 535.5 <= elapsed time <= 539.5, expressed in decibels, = 2.5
